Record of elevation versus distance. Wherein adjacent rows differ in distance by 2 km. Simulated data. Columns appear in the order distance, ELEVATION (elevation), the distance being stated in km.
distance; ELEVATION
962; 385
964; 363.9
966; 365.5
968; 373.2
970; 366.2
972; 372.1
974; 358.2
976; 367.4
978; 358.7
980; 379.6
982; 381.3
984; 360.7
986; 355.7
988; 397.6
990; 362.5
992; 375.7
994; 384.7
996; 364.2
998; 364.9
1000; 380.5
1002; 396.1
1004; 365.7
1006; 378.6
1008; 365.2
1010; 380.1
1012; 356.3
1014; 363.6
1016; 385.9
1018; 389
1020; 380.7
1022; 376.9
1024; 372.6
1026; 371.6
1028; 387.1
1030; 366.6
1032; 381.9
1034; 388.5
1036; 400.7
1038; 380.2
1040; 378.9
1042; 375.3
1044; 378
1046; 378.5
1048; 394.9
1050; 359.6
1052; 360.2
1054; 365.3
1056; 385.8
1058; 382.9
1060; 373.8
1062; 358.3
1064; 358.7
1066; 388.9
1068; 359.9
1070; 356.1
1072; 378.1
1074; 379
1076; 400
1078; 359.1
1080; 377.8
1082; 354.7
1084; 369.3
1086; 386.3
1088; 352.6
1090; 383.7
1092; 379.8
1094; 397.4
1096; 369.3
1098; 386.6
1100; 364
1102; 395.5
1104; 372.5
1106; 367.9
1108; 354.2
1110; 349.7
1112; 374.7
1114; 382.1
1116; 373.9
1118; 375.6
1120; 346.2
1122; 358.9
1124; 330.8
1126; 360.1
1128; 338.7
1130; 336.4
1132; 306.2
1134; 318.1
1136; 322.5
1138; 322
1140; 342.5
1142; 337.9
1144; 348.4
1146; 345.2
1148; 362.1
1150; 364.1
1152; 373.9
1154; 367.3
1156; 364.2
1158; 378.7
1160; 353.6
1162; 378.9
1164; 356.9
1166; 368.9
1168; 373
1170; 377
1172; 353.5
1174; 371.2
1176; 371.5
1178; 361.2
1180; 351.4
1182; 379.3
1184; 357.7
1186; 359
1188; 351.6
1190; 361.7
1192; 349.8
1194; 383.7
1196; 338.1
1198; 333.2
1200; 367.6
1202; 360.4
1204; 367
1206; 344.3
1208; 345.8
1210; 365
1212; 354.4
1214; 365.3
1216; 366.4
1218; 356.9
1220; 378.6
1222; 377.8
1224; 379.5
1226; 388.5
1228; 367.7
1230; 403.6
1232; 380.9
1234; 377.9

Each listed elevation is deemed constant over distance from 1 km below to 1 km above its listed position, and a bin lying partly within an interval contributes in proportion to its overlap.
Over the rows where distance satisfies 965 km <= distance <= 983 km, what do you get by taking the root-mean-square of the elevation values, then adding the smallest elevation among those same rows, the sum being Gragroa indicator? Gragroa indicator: 727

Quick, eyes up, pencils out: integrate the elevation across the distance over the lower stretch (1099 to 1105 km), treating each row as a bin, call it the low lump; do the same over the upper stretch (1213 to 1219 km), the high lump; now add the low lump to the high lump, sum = 4441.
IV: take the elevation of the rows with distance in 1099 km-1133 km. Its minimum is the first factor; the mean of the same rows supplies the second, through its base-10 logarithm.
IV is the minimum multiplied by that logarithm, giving 782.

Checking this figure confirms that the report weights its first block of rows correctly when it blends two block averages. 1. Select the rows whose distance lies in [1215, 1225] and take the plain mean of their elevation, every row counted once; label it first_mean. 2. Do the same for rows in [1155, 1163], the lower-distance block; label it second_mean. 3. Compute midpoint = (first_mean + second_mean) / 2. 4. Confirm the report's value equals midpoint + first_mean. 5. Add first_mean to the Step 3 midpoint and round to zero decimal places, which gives 742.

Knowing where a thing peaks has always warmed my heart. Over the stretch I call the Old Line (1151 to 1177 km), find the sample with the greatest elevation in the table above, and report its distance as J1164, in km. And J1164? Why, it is 1162 km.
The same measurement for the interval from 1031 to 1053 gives 1036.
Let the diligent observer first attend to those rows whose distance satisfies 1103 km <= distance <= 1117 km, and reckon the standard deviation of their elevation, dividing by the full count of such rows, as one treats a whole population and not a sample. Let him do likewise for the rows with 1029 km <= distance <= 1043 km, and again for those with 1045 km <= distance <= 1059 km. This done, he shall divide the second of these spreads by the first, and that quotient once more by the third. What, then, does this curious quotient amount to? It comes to 0.072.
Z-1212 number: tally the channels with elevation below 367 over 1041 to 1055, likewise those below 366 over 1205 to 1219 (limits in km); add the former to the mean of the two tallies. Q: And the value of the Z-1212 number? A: 7.5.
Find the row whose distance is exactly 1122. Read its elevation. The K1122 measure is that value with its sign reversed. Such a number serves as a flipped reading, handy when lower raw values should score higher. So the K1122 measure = -359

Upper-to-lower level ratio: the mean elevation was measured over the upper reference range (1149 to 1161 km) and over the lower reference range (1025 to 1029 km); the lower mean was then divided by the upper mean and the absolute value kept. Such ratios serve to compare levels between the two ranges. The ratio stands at 1.03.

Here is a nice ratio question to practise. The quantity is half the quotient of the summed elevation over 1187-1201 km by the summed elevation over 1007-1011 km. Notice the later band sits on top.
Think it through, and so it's 1.7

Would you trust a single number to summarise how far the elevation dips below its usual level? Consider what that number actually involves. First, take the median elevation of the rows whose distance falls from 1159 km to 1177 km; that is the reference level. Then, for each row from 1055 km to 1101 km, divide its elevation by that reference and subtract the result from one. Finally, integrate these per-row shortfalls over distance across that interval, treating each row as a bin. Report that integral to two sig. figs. -0.35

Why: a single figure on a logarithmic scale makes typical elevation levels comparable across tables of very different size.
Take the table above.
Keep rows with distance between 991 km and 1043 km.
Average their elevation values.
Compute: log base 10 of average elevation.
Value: 2.58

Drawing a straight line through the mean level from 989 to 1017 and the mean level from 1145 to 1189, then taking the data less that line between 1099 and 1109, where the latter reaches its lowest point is 1108 km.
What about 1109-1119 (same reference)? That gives 1110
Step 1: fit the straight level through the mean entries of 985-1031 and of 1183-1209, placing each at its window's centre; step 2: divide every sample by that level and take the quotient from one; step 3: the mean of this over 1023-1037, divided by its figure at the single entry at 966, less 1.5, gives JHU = -2.1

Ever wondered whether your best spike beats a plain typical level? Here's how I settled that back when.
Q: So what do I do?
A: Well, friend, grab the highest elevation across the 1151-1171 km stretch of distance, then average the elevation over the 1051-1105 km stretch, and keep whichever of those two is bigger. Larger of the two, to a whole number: 379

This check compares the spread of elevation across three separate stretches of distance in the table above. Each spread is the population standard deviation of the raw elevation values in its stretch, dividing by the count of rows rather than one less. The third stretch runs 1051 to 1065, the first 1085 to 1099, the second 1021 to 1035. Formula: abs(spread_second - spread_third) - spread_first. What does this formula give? -10.3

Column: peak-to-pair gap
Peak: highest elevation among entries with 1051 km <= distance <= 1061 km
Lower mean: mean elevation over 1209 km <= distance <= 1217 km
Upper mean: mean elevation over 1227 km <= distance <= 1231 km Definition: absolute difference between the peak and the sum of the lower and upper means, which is 363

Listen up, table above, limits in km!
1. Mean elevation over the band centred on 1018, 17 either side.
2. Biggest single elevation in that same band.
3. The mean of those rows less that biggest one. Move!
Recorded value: -19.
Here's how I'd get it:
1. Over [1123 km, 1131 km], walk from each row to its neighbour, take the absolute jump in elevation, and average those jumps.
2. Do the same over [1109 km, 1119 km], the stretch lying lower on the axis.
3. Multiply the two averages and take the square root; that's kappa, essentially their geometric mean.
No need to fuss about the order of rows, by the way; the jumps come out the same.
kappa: 14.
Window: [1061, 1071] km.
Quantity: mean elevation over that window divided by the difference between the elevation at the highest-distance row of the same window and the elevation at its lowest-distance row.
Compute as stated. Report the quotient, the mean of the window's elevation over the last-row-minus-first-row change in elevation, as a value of -166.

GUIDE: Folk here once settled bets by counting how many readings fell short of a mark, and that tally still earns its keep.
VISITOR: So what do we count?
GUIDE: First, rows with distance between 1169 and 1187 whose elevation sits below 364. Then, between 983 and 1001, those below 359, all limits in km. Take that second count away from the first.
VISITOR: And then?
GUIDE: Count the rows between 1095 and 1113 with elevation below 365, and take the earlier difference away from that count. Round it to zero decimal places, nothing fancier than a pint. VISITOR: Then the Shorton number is -1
